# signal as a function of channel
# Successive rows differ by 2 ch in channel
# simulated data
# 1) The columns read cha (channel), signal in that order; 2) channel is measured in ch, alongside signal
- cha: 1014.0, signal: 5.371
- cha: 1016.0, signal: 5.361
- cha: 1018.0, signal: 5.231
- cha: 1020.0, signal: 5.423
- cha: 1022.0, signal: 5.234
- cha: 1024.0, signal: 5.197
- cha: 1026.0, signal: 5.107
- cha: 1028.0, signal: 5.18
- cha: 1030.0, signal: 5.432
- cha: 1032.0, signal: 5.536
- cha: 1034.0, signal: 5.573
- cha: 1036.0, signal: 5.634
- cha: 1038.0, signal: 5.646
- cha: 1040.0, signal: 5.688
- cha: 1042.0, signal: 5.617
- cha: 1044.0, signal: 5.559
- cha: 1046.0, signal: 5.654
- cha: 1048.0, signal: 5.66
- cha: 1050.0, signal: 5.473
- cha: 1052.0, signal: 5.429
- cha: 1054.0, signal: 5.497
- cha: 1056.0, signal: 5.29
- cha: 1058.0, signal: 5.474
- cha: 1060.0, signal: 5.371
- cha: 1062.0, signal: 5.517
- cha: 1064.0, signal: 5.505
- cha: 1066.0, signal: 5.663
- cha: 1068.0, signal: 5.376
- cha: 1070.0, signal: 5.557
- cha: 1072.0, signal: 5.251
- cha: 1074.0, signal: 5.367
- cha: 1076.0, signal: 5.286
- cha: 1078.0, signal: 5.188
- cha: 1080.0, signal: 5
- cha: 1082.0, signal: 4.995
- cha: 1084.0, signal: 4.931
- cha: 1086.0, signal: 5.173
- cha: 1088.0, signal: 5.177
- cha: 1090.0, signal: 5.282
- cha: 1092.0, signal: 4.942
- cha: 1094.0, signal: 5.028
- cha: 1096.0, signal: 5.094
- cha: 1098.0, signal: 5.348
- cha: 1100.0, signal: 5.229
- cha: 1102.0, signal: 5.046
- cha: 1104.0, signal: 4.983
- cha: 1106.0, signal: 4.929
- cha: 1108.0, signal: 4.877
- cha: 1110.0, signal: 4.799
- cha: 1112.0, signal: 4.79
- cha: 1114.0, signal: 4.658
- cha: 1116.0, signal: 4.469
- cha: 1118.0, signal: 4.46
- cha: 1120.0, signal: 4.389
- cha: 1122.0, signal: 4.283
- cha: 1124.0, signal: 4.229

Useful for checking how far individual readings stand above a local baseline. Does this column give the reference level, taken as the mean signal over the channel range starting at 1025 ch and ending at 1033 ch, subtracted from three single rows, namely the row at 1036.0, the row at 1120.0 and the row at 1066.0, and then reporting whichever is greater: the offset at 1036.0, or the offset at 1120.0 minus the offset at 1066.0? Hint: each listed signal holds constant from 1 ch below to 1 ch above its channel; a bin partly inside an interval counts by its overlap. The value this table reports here 0.32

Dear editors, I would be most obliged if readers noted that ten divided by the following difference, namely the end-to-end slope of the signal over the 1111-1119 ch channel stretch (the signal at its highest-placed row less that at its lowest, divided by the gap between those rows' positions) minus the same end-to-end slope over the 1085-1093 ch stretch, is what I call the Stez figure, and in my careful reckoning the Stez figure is -606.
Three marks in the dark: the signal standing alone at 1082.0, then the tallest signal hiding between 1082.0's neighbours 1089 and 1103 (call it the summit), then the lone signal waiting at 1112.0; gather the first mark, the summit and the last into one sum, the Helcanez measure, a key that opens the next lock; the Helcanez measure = 15.1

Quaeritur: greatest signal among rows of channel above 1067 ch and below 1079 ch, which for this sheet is 5.557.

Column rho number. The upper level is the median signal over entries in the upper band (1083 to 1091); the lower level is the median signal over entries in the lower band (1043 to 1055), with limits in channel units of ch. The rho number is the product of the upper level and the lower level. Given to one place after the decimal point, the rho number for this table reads 28.6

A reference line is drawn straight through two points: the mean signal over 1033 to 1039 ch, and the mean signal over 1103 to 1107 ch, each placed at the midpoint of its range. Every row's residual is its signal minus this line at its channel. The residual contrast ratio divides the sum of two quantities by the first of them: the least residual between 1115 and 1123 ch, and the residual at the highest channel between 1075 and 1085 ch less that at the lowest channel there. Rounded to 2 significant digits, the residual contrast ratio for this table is 1.5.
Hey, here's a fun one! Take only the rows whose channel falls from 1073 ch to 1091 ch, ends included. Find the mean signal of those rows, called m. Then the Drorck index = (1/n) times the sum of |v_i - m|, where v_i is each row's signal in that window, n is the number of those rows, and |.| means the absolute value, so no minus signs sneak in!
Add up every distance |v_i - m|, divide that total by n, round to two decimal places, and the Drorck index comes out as 0.12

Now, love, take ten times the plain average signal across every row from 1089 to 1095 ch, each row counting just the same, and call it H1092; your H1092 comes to 51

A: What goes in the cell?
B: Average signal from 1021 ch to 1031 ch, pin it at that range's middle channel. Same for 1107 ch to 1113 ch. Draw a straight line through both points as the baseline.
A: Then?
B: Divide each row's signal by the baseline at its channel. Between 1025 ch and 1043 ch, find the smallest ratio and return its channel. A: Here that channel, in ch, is 1026.0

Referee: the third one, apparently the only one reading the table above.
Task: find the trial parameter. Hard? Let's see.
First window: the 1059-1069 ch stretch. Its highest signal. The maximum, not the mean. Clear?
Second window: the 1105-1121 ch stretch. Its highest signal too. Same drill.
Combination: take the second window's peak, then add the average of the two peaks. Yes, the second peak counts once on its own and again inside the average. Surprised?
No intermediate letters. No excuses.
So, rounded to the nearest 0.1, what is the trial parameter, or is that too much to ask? 10.2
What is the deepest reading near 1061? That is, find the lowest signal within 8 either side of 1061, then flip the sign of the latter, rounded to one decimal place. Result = -5.3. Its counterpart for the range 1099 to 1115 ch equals -4.7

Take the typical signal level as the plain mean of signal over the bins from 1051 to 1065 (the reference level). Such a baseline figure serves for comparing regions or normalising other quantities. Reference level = 5.44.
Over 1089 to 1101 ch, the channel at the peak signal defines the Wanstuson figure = 1098.0 ch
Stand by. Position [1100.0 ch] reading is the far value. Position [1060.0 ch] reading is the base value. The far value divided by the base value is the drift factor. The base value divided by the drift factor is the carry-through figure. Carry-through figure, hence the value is 5.5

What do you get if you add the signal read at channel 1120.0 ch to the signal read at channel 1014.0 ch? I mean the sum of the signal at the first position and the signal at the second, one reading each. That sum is 9.76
